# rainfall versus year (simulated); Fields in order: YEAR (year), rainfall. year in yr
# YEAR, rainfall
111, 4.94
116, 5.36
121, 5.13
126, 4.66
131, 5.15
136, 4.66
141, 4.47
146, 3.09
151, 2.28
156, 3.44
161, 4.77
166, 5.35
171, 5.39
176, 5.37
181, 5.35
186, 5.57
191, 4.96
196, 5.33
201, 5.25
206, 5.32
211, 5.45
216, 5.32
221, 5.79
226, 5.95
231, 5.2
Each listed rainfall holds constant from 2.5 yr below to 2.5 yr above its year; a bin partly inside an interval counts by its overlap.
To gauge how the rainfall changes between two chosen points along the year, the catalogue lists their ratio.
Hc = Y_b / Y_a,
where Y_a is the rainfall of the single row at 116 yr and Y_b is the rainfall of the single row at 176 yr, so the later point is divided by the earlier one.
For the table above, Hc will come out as 1.0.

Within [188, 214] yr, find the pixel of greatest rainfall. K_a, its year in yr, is 211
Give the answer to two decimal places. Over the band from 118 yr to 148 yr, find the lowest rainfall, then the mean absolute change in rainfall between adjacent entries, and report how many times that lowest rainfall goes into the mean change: 0.20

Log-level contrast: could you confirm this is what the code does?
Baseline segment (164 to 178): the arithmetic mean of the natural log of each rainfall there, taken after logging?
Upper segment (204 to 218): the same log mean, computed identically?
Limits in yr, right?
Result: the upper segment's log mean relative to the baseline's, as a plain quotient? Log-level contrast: 1.00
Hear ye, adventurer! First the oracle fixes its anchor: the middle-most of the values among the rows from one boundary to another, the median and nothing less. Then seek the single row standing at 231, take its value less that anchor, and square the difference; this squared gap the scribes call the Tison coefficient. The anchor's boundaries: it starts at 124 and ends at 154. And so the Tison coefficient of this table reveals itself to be 0.40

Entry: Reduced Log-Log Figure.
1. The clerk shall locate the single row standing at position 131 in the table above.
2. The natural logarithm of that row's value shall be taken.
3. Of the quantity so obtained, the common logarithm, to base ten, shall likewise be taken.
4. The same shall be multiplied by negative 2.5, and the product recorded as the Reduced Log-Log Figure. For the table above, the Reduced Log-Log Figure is -0.536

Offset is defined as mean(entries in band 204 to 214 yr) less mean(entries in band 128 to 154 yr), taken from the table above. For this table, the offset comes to 1.5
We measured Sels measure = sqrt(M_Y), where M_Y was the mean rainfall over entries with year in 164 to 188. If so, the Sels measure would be 2.3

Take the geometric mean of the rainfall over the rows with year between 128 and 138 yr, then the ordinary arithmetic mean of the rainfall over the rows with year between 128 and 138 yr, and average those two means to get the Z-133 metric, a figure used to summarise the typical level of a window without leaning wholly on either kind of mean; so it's 4.90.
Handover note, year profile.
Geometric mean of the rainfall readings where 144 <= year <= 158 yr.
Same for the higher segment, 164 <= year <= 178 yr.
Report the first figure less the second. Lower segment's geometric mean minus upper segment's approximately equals -2.5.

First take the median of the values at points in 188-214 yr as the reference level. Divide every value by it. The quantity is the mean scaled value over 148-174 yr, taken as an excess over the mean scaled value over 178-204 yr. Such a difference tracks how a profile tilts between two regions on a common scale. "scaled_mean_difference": -0.197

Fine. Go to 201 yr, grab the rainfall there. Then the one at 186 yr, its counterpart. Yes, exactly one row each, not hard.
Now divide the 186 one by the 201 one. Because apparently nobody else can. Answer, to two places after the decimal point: 1.06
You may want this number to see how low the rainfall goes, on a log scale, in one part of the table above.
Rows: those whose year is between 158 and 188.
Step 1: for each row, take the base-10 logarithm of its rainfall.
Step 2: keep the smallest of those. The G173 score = 0.679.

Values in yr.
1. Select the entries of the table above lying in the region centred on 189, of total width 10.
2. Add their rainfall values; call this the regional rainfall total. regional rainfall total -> 10.5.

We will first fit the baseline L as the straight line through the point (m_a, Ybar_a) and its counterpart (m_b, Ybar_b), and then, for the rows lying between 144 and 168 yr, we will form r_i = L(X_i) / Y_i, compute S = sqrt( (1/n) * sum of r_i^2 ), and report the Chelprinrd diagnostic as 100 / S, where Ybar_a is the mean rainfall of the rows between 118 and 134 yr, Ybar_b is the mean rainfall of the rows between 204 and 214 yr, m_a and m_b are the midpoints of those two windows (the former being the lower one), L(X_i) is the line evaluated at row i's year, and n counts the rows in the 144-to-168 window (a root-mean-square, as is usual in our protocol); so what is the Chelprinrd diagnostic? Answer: 64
